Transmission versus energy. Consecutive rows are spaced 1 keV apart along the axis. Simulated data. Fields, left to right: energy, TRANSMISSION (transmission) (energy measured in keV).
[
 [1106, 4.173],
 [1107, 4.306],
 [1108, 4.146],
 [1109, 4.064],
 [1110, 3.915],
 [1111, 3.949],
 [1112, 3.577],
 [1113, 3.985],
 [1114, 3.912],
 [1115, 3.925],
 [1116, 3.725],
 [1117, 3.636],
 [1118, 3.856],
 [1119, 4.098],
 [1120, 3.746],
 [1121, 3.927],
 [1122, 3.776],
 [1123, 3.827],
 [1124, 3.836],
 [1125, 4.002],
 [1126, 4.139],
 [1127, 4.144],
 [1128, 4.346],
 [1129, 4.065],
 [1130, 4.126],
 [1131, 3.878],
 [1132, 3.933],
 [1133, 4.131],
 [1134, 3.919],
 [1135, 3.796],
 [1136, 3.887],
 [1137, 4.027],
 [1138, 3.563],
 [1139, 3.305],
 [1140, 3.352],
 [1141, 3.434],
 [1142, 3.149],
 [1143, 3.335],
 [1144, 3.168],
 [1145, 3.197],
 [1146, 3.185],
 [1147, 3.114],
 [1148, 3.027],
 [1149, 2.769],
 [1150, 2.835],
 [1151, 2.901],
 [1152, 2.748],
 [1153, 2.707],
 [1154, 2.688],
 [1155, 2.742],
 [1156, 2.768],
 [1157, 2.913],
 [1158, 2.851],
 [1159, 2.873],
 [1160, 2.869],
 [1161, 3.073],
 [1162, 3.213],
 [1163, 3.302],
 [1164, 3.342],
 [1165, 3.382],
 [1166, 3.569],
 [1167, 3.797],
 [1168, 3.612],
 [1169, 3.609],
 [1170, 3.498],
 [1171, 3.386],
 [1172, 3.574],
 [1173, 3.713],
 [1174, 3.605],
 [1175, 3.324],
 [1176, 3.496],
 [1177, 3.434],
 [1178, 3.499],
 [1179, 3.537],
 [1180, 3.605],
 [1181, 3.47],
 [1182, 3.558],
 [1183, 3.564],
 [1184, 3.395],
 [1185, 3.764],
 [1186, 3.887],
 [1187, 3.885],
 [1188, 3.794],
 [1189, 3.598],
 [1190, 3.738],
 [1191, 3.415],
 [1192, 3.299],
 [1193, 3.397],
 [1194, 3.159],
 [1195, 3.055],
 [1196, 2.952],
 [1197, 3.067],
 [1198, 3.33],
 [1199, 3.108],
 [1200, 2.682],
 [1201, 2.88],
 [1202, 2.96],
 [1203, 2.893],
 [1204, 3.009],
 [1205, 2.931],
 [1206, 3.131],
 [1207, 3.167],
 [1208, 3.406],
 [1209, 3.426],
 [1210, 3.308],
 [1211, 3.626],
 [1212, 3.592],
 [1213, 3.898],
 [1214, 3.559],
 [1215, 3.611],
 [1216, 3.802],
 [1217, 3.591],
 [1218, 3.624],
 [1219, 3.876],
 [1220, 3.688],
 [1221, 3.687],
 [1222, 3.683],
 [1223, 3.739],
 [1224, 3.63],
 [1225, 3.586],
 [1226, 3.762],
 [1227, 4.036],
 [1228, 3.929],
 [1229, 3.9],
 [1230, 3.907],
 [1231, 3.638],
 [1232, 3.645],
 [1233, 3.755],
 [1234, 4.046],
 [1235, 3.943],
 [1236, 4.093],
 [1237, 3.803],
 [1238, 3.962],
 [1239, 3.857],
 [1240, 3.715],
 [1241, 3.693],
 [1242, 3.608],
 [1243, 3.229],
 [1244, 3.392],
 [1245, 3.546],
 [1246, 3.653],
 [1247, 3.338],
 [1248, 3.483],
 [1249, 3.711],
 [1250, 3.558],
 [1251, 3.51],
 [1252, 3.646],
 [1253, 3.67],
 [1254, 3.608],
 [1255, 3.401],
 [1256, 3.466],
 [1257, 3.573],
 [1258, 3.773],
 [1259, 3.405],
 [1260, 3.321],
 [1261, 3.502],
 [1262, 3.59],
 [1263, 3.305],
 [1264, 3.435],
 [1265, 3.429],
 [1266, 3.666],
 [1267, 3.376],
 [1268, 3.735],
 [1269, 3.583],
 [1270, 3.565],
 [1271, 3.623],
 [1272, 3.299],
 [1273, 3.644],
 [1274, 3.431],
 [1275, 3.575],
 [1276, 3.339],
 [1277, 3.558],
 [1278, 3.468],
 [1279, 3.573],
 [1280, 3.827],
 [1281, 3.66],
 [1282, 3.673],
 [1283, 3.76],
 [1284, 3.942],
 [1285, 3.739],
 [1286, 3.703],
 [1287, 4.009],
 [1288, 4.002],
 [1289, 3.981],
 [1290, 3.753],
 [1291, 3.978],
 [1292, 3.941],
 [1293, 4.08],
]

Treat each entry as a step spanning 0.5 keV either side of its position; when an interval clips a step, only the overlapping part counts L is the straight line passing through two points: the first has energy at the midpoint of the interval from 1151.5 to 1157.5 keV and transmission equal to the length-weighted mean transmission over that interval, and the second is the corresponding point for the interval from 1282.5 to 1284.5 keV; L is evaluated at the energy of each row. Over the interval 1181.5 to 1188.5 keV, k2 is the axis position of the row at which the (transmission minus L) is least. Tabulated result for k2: 1184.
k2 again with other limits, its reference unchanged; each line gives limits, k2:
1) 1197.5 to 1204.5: 1200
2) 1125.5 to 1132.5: 1131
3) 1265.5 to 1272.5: 1272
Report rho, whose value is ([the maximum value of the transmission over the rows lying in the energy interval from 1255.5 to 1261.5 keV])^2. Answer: 14.2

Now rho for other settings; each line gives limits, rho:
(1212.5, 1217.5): 15.2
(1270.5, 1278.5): 13.3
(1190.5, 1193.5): 11.7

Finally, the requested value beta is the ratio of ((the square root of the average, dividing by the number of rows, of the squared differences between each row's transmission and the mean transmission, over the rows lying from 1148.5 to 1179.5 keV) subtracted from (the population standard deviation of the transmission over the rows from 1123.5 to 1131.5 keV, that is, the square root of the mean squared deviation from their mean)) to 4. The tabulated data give -0.050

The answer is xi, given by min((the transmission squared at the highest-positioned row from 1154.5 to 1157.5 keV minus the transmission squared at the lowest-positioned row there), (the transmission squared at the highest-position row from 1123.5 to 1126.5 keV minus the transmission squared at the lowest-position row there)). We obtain 1.0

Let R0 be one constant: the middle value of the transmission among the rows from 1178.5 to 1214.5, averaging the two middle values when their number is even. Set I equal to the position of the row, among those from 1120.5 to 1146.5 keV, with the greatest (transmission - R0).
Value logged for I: 1128 keV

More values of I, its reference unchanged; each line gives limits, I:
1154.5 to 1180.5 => 1167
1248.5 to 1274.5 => 1258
